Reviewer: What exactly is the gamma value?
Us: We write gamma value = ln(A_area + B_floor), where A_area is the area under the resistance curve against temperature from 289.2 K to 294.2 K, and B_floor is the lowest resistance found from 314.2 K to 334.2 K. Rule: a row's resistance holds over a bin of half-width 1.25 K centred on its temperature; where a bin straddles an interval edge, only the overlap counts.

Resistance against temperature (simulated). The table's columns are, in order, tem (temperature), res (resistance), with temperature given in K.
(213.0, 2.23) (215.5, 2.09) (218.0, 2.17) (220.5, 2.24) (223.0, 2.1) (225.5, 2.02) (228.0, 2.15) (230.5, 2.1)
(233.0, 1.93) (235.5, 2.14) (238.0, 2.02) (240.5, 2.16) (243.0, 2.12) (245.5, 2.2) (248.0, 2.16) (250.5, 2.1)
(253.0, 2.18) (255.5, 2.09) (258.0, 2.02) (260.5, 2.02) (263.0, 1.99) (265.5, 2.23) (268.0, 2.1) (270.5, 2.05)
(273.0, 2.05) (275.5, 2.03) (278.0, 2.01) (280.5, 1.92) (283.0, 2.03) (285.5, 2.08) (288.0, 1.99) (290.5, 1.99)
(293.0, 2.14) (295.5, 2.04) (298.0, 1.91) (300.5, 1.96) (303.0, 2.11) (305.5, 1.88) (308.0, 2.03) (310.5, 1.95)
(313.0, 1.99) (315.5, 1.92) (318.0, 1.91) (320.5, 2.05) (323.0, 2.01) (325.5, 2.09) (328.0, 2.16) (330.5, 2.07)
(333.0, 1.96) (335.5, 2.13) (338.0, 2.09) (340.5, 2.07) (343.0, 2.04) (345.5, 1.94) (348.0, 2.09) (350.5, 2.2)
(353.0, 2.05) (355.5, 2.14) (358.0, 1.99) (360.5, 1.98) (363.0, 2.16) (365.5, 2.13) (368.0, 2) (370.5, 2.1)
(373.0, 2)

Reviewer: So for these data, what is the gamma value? 2.5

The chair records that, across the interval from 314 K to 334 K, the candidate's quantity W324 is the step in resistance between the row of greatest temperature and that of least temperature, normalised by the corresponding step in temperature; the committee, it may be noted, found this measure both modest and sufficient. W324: 0.0023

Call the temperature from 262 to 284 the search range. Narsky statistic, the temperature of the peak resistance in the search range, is 265.5 K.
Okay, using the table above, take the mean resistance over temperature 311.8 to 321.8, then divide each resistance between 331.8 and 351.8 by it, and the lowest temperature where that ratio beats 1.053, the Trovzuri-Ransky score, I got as 335.5 K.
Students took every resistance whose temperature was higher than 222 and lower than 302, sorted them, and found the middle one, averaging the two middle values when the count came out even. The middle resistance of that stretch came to 2.05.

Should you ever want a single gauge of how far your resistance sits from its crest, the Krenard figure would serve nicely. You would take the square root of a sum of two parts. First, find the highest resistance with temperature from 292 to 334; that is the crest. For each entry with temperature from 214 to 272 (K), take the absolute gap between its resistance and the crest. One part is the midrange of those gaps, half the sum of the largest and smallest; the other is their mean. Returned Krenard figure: 0.44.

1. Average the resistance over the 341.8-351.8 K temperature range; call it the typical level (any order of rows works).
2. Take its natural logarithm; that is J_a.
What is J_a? 0.726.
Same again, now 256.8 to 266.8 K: 0.725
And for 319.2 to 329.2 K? 0.731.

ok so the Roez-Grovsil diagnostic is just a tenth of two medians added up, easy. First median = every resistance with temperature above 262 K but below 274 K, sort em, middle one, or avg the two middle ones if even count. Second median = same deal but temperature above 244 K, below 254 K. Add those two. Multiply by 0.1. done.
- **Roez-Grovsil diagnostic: 0.422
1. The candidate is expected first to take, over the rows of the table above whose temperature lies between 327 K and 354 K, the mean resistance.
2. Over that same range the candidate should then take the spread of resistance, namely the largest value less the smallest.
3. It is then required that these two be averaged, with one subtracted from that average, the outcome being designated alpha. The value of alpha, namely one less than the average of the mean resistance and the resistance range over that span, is 0.166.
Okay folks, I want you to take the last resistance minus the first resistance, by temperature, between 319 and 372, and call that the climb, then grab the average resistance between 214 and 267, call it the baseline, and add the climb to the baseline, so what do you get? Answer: 2.16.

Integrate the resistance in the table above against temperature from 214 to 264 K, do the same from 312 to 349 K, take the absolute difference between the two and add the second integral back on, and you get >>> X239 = 105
